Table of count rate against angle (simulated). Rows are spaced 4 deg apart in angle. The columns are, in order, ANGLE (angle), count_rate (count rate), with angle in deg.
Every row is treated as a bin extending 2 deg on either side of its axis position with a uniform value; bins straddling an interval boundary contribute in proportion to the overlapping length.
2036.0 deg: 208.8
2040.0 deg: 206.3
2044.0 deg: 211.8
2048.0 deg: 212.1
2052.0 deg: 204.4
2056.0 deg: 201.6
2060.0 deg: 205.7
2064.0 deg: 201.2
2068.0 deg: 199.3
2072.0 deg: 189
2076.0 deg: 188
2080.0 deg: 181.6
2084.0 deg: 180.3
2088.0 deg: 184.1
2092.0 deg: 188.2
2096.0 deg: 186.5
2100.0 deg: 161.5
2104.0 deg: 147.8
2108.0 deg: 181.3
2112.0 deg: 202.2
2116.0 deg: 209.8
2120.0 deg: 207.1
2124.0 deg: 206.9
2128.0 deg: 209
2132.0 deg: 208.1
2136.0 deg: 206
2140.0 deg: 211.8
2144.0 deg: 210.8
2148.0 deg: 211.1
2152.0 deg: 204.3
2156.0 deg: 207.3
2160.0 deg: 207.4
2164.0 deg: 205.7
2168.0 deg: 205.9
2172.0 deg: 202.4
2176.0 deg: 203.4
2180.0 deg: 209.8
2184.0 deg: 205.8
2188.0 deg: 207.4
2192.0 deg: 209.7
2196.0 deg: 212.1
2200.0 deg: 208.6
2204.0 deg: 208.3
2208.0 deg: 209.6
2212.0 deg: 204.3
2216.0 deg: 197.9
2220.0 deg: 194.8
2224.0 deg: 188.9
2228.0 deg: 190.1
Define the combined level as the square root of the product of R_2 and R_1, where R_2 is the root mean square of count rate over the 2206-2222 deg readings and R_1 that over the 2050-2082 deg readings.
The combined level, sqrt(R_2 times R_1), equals 199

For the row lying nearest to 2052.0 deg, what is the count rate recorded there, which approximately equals 204.4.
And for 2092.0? 188.2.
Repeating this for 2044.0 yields 211.8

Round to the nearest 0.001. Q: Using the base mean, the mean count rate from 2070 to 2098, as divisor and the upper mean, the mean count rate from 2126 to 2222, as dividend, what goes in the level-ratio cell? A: 1.115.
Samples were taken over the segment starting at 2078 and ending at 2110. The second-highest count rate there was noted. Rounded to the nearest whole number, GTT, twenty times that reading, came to 3730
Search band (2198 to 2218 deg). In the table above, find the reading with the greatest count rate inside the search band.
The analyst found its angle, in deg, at 2208.0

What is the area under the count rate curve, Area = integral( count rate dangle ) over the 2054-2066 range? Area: 2434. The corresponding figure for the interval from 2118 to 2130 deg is 2492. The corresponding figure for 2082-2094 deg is 2210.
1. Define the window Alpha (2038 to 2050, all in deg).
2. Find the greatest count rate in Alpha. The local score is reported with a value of 212.1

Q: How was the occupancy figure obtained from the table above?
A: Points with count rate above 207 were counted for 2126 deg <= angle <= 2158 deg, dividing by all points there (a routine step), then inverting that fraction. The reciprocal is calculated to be 1.3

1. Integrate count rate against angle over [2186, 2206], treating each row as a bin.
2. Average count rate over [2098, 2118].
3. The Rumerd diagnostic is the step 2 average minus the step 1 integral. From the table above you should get -4004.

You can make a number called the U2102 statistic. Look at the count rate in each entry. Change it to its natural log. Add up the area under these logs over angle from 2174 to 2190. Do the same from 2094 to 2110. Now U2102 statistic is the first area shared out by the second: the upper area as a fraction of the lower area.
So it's 1.04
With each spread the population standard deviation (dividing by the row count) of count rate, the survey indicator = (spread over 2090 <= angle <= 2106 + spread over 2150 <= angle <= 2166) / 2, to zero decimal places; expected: 9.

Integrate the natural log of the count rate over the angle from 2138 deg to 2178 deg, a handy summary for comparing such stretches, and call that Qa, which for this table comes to 213.3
